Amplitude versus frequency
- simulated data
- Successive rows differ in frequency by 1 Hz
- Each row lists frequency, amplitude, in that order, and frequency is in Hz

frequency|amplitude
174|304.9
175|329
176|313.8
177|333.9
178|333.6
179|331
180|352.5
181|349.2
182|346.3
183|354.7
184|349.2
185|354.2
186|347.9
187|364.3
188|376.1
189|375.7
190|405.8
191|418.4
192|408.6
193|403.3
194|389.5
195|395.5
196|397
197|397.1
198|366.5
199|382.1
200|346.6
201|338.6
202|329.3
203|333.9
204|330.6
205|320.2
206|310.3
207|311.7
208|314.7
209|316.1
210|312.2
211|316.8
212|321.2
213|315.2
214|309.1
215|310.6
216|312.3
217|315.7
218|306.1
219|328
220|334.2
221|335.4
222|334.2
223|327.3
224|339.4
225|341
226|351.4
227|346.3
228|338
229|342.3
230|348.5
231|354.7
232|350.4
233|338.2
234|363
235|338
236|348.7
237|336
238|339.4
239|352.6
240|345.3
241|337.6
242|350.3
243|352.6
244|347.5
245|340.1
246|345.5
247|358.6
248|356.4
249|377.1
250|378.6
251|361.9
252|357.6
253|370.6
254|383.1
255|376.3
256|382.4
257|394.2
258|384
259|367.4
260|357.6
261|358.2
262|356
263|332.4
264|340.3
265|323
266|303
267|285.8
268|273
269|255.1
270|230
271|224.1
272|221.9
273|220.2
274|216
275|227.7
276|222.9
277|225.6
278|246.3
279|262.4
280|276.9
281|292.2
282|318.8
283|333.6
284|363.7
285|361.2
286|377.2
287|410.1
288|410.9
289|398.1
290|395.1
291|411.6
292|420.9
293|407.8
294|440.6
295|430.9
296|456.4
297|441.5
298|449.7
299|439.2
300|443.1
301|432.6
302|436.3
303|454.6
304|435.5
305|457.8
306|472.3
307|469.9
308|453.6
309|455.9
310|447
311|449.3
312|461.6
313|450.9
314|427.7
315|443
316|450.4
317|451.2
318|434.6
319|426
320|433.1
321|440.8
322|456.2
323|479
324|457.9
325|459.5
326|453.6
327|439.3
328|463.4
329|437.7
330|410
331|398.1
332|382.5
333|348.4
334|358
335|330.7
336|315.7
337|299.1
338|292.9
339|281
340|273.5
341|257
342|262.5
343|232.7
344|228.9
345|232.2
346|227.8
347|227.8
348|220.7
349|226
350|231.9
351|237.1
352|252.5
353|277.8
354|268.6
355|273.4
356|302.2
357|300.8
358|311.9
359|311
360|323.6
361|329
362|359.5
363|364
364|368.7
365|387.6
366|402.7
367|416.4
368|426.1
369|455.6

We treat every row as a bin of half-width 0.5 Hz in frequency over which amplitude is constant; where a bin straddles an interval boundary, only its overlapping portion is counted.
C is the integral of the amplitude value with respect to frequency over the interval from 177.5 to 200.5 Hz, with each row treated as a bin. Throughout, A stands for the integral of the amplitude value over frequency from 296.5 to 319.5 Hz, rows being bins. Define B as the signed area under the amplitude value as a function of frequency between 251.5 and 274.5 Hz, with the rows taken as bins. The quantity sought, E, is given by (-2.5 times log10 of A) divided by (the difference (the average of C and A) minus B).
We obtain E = -0.005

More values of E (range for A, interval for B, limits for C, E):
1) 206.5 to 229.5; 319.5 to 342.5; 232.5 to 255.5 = 0.011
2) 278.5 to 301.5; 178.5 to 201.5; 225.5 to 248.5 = 0.137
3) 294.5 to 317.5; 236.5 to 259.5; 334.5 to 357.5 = 0.088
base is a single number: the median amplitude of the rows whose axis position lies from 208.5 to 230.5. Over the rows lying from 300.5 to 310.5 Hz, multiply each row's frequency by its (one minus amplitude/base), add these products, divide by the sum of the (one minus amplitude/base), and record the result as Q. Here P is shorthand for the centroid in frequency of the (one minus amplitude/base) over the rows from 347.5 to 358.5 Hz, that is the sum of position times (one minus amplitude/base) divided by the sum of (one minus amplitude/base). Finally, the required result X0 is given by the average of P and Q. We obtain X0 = 328.6 Hz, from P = 351.5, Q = 305.7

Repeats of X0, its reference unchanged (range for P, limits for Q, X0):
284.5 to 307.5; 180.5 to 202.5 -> 244.8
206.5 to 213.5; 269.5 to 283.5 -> 242.2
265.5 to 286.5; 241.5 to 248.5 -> 258.9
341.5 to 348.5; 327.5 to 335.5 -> 337.6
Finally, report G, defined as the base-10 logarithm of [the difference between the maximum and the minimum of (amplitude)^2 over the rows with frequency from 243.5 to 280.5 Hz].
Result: 5.0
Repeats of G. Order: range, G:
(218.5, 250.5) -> 4.6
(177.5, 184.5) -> 4.2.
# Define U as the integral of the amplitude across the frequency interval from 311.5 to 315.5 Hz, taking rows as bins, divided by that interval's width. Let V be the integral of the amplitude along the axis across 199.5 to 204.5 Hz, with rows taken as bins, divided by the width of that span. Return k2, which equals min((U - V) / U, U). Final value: 0.25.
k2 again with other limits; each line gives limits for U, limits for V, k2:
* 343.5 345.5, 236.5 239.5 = -0.49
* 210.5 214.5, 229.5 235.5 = -0.11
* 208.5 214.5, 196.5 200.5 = -0.18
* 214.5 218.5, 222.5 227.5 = -0.10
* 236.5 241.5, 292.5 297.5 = -0.27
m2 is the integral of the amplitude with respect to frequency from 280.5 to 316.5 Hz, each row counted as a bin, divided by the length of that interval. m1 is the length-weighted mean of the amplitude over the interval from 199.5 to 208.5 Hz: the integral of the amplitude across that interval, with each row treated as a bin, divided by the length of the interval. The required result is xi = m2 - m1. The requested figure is 96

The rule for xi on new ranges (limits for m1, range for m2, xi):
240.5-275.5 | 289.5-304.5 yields 106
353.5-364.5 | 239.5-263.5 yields 42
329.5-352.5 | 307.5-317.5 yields 165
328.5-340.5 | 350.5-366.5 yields -27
